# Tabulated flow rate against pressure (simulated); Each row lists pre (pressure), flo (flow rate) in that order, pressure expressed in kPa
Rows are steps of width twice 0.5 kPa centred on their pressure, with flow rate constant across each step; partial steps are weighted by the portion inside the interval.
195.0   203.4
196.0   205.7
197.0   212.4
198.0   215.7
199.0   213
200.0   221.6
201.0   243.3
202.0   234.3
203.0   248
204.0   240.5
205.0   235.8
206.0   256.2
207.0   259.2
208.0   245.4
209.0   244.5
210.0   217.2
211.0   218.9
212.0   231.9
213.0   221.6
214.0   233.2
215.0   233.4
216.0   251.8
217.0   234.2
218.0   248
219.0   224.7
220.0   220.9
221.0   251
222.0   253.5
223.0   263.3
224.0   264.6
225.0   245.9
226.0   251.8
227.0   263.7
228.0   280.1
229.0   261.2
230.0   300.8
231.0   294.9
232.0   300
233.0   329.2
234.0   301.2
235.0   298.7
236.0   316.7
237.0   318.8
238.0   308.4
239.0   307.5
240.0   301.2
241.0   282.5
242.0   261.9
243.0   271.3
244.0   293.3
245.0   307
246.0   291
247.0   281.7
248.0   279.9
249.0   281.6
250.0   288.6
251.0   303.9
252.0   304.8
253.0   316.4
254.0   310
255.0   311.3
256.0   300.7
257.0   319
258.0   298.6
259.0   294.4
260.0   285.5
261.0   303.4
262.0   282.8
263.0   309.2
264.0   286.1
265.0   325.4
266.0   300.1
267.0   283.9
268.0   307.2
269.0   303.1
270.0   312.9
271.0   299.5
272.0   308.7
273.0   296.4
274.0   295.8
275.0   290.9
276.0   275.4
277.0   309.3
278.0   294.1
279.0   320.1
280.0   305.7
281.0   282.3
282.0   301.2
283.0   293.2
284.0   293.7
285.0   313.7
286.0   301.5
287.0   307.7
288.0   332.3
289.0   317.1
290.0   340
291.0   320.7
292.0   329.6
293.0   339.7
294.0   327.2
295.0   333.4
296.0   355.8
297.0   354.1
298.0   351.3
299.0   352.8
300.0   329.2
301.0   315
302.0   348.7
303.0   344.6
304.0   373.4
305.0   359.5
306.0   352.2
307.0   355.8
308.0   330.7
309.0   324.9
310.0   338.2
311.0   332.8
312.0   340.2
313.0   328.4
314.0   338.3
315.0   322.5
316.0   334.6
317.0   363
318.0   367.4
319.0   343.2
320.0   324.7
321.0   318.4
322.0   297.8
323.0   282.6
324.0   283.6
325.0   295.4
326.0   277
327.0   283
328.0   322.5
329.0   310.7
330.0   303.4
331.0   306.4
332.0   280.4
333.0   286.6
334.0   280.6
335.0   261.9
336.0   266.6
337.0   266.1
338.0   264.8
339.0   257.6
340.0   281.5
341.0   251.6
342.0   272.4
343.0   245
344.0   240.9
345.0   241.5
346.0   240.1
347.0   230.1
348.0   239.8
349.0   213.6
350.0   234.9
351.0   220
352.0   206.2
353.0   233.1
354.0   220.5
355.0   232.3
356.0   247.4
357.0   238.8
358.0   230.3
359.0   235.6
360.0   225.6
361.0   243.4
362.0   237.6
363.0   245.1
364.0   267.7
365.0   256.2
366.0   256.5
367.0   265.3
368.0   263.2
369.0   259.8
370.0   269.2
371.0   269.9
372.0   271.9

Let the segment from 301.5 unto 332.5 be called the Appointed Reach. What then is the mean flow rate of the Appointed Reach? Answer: 325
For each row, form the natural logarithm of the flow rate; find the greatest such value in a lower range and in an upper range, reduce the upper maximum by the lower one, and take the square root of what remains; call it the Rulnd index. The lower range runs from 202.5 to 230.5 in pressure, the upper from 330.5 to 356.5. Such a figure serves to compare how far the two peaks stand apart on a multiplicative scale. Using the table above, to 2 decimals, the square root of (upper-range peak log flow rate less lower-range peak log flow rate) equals 0.14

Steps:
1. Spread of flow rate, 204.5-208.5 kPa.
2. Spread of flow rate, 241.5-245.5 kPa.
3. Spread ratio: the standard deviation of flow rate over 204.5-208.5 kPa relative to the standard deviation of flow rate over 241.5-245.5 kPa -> 0.52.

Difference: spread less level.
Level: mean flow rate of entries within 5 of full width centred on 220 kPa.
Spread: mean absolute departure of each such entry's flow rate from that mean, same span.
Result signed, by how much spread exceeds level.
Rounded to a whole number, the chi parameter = -226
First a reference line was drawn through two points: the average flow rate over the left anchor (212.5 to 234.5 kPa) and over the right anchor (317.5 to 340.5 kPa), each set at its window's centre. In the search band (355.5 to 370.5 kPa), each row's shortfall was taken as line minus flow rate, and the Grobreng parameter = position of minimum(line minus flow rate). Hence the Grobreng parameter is 364.0 kPa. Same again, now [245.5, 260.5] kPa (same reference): 257.0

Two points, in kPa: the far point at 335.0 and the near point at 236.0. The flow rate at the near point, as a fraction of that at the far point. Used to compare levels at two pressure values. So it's 1.2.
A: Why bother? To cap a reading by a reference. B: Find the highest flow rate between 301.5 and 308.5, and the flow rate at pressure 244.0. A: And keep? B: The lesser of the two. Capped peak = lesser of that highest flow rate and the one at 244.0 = 293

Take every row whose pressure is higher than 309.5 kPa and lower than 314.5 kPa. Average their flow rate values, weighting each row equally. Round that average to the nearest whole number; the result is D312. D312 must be 336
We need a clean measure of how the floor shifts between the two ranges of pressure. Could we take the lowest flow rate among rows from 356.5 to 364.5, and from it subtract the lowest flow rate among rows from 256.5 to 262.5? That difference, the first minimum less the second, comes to -57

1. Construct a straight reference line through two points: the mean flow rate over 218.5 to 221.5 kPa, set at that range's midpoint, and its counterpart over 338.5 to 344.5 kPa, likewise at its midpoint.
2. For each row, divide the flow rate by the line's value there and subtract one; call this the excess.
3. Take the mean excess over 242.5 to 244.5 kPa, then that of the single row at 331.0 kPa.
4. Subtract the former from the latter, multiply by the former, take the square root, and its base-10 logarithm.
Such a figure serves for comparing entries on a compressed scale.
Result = -1.43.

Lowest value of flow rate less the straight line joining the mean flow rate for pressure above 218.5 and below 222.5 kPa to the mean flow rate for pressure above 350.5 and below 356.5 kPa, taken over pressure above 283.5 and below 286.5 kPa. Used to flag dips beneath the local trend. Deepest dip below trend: 61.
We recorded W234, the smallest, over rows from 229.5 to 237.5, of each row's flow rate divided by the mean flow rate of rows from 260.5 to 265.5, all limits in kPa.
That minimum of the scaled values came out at 0.98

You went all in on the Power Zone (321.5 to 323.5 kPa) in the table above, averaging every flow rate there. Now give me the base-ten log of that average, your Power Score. 2.46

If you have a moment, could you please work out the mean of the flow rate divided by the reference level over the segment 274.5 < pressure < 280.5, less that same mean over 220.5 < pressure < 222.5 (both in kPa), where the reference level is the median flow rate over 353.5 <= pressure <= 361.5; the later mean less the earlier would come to 0.20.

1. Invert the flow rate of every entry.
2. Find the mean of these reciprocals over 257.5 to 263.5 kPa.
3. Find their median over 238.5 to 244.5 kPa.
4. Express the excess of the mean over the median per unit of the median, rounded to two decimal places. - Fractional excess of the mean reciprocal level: -0.03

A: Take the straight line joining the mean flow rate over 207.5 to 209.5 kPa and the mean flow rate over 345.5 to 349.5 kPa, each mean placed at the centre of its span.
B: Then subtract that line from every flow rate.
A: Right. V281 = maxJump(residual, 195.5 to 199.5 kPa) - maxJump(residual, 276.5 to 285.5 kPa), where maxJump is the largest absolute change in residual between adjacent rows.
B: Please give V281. -19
